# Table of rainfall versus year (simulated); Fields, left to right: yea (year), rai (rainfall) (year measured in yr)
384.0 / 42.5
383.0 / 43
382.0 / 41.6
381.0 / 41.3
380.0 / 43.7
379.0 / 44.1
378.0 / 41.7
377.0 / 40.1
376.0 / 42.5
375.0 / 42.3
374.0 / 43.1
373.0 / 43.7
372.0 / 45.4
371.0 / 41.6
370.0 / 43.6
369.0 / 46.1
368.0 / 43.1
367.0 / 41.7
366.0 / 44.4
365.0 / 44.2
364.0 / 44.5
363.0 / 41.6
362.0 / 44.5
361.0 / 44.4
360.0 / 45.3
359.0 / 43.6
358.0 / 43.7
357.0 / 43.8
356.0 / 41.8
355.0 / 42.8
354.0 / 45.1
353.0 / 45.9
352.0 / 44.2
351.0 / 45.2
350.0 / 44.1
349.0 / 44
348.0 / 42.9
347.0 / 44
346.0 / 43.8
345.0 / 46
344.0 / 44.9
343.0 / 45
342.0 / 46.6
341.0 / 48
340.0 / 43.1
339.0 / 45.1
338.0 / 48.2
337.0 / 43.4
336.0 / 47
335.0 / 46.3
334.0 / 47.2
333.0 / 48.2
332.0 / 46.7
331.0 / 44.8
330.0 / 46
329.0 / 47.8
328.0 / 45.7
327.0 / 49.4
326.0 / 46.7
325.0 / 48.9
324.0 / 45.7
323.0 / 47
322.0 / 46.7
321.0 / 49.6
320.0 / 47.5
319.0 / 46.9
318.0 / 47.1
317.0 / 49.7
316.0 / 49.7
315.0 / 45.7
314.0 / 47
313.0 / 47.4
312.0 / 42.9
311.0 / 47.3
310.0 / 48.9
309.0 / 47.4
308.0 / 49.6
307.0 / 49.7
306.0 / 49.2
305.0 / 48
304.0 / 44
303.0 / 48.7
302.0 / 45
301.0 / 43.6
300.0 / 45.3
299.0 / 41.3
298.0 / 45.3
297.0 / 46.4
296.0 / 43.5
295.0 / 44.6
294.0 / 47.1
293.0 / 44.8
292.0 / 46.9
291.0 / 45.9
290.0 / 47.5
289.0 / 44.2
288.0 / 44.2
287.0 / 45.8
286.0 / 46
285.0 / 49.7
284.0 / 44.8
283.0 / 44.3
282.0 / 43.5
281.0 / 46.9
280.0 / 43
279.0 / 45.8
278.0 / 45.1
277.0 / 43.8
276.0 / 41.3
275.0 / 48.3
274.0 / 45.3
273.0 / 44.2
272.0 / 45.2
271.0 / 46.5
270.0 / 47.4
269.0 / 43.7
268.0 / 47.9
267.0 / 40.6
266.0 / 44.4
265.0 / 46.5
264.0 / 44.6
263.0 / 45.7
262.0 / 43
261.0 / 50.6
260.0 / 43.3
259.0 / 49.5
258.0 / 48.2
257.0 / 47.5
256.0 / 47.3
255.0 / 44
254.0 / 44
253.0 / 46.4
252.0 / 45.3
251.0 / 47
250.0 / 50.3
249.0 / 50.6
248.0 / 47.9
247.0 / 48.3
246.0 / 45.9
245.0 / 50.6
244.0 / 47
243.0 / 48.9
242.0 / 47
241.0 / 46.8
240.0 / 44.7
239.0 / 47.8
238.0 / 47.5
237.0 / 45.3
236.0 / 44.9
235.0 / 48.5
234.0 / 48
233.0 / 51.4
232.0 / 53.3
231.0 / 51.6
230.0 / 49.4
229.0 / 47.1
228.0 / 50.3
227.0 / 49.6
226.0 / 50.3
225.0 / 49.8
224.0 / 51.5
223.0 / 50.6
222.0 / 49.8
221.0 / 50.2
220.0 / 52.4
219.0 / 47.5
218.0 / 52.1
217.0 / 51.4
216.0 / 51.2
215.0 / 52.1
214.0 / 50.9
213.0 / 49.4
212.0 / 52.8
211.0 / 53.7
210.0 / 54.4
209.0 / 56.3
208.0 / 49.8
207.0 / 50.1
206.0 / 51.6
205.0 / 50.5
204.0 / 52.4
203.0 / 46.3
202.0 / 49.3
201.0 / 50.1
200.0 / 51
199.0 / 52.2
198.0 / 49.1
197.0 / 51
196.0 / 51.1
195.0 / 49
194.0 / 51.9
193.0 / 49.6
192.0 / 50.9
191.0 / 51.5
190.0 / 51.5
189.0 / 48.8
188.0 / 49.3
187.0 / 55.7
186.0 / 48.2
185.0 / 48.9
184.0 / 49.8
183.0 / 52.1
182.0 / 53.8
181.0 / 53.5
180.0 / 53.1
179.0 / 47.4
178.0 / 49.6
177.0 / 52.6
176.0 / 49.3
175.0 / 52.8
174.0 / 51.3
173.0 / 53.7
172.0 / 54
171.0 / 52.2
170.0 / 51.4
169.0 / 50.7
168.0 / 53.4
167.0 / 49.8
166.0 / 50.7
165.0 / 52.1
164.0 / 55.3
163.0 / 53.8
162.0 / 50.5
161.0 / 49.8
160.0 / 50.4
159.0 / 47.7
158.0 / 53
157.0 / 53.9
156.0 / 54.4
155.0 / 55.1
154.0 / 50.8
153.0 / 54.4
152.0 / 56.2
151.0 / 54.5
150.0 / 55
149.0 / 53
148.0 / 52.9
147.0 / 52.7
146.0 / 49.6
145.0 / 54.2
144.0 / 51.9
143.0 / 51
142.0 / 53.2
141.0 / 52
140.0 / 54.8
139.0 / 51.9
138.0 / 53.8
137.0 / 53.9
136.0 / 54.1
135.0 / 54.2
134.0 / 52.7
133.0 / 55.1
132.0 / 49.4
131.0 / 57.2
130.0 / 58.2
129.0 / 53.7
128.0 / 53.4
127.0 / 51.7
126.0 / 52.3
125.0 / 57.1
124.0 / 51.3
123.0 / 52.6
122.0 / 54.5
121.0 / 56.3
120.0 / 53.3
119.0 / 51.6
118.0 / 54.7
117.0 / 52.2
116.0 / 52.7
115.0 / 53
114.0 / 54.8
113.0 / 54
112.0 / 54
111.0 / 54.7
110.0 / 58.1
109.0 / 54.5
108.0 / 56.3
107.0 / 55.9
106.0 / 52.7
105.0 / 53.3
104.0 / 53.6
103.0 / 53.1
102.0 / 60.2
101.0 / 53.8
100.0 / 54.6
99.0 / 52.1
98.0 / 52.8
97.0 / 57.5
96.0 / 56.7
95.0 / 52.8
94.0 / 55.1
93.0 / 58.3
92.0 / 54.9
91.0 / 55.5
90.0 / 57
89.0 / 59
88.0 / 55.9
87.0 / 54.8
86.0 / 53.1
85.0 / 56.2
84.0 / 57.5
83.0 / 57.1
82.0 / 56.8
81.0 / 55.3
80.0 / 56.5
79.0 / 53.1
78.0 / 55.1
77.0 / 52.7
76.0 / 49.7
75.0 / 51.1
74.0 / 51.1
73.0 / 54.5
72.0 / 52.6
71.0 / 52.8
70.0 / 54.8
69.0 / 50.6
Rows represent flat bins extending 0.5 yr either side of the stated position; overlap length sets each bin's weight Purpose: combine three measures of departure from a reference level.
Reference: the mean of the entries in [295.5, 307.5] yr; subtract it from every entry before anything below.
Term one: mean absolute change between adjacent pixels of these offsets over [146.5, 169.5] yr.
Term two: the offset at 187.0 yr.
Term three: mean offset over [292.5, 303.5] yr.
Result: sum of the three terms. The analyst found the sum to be 11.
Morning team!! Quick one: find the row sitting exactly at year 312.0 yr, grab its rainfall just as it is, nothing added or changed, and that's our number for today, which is 42.9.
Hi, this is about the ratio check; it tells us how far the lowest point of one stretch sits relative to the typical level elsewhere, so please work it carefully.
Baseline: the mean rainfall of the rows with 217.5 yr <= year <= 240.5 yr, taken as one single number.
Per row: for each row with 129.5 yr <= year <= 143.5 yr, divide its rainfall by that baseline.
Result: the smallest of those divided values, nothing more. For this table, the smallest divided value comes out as 1.00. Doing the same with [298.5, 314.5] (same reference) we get 0.84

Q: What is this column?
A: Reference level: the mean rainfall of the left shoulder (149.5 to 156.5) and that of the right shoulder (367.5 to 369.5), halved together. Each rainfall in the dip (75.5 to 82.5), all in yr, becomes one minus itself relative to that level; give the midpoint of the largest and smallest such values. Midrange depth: -0.076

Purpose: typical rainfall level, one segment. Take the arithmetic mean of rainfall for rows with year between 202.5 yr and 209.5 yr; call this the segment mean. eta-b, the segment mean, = 51.0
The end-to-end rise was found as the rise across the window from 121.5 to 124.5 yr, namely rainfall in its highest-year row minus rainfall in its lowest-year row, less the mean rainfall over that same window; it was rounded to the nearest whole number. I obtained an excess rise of -56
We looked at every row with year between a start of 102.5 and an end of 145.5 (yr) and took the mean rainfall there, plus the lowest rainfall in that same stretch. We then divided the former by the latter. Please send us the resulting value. 1.09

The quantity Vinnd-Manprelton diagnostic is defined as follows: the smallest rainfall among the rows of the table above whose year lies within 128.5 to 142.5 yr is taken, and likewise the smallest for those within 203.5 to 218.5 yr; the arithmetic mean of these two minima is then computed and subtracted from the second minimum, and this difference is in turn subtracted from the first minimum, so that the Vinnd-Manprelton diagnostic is 49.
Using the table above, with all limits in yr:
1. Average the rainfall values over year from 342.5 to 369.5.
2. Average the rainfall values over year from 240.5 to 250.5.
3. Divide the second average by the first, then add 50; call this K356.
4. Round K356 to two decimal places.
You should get 51.10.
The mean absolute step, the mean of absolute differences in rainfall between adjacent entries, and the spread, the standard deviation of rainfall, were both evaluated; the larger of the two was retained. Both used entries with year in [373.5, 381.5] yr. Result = 1.46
